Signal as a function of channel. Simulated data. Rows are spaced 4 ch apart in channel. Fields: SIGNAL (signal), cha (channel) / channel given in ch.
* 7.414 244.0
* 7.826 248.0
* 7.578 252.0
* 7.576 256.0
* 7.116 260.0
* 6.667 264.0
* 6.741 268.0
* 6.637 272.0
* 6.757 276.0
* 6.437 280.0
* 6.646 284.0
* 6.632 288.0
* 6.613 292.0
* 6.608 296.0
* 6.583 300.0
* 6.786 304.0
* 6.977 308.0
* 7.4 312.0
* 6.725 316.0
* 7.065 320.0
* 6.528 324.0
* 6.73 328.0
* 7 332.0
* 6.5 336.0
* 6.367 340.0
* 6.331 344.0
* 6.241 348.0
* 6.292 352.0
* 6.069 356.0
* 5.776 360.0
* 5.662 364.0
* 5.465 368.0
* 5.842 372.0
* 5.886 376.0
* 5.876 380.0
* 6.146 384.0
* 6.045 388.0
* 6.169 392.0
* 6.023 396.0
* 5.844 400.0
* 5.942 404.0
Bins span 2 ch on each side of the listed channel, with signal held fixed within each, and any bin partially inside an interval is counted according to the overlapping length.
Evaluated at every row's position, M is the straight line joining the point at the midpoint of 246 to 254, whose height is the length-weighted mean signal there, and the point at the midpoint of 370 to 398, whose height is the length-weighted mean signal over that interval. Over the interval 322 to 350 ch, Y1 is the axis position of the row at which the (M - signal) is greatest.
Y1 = 324.0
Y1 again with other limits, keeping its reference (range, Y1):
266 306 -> 280.0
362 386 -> 368.0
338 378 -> 368.0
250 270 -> 264.0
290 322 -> 292.0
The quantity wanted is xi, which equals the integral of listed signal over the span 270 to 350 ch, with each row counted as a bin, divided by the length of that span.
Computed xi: 6.7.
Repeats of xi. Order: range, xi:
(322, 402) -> 6.1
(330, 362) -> 6.3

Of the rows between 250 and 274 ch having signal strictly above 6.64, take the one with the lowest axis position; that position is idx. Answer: 252.0 ch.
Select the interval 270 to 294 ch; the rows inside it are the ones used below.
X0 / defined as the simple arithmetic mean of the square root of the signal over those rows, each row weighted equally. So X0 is 2.57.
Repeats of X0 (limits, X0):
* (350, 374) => 2.42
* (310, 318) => 2.66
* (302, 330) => 2.62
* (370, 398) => 2.45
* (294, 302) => 2.57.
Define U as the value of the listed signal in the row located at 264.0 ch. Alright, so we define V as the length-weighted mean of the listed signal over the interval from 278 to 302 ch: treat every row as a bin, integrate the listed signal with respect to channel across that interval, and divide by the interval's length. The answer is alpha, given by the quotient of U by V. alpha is 1.01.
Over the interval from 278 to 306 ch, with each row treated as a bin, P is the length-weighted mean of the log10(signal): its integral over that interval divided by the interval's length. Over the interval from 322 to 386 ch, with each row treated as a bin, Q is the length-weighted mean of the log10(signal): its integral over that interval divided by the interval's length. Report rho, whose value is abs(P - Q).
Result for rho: 0.031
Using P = 0.820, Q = 0.789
